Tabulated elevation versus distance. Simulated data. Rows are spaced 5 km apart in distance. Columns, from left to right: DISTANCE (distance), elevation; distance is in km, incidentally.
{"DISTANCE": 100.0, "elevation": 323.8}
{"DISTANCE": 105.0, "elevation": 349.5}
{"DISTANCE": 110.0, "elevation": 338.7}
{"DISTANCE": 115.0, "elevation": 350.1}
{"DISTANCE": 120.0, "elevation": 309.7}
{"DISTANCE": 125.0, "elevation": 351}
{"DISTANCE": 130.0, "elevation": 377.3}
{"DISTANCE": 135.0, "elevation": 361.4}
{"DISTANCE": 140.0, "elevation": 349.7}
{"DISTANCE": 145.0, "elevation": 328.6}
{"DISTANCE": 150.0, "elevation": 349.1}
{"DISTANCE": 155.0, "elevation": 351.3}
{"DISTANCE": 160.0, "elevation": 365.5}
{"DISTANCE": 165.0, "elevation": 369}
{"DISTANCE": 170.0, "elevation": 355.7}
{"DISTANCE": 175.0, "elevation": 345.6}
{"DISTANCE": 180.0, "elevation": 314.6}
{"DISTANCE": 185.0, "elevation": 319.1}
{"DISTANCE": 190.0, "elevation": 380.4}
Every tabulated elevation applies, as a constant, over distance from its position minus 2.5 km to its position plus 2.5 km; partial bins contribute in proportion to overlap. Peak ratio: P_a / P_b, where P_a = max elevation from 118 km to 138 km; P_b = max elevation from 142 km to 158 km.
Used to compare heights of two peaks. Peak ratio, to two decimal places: 1.07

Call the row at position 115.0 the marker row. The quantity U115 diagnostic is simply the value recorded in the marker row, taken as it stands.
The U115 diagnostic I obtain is 350.1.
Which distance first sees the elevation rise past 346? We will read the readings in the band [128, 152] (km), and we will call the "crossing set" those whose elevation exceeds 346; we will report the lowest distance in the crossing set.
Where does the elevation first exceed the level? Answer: 130.0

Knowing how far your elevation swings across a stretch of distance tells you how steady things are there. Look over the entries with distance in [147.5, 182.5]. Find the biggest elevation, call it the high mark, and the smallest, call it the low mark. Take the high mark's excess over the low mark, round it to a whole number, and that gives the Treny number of 54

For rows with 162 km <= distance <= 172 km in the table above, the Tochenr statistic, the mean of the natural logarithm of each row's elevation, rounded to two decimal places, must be 5.89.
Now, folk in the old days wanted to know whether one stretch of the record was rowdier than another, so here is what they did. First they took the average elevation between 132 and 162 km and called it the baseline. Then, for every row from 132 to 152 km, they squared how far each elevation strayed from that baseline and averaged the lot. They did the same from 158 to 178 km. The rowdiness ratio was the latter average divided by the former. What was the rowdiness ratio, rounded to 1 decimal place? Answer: 1.0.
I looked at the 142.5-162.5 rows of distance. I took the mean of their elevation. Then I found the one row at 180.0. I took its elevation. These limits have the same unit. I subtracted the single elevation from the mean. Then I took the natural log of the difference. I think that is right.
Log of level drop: 3.5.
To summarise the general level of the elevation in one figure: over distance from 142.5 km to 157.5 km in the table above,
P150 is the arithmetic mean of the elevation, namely 343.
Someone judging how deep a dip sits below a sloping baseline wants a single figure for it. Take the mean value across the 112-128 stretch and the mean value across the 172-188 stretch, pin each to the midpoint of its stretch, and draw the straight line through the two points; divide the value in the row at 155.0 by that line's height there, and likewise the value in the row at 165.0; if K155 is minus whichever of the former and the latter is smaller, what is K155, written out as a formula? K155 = -1.06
